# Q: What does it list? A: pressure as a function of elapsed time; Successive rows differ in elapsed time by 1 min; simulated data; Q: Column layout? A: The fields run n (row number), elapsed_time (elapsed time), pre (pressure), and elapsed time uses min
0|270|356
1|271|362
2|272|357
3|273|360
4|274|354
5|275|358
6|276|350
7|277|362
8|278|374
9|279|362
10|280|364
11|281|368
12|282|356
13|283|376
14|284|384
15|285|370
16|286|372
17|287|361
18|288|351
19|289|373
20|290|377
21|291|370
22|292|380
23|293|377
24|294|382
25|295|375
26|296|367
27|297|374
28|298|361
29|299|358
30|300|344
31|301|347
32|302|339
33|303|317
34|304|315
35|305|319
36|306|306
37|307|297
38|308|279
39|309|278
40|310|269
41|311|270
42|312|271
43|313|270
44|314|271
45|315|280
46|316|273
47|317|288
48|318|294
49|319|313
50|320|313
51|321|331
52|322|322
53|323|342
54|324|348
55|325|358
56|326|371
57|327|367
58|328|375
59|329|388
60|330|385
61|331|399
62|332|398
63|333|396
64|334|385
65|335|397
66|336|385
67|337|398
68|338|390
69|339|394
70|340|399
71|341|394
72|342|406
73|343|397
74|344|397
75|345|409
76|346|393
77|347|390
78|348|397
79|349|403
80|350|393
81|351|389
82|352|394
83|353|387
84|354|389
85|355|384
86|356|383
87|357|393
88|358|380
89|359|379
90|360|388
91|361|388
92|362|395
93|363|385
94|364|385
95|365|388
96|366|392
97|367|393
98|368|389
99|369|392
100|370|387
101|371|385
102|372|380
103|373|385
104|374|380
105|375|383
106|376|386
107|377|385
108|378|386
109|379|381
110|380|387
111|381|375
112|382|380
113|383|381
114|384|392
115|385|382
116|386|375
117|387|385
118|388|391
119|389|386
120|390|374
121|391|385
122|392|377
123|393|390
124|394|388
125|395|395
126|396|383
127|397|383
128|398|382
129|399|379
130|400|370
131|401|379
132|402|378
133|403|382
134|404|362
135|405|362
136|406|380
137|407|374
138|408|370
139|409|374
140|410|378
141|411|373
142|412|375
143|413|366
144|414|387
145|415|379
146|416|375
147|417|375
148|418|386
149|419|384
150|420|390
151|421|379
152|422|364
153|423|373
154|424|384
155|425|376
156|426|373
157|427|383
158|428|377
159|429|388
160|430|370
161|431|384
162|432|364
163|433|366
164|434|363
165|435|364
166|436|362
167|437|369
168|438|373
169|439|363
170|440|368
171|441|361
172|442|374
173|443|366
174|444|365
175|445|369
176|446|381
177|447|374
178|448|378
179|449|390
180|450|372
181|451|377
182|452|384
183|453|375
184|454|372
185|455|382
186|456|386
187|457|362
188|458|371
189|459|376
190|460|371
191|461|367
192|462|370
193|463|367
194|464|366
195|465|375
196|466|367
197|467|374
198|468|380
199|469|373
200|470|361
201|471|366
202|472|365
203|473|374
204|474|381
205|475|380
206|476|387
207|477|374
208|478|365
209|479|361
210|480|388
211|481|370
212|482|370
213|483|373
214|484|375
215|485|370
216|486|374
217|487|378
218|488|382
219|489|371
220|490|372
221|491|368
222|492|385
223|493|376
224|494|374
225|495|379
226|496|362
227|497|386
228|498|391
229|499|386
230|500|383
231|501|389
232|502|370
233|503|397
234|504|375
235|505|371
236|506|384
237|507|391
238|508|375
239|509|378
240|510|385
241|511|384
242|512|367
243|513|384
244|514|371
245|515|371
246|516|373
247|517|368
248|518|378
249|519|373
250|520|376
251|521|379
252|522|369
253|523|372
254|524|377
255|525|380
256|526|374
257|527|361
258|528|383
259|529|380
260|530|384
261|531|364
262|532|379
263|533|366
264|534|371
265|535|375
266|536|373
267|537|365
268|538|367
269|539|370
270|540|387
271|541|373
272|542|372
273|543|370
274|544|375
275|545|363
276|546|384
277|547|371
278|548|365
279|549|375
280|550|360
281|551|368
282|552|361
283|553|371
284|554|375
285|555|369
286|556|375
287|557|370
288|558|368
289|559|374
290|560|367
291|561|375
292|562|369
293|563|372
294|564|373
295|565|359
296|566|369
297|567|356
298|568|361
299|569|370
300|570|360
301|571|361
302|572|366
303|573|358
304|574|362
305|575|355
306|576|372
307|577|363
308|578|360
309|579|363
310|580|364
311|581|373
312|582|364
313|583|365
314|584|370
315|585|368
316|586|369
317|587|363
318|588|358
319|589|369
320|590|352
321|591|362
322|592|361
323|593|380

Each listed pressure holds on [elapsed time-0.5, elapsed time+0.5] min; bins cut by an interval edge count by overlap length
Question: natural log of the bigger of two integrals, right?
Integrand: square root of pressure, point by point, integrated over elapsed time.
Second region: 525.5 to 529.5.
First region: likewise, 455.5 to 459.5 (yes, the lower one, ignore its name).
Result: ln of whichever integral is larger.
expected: 4.35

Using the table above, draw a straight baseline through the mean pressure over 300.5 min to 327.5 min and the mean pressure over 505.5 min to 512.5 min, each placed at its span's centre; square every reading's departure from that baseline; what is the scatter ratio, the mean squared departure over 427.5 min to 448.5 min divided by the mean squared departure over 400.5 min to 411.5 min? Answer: 0.31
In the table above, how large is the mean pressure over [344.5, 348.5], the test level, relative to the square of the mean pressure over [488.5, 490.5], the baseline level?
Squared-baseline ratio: 0.0029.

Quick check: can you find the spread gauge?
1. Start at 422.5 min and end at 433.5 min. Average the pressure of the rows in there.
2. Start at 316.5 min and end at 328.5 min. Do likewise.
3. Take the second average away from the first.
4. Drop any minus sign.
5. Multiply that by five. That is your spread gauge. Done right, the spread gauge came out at 205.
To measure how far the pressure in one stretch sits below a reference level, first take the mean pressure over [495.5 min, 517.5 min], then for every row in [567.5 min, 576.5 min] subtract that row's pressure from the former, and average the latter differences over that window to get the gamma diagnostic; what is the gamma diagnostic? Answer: 16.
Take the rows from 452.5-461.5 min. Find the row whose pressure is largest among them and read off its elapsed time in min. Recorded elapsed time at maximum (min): 456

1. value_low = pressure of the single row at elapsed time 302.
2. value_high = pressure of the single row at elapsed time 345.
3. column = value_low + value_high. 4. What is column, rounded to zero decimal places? 748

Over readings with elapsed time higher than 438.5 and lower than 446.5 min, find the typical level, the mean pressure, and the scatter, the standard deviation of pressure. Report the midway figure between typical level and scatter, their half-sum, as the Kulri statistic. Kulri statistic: 187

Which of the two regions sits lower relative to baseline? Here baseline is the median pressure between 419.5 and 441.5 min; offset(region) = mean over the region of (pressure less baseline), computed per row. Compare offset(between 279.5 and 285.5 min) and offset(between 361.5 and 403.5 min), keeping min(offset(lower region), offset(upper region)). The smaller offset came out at -1.8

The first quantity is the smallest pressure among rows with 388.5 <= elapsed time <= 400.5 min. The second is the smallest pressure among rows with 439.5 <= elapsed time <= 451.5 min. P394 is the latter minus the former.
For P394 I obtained -9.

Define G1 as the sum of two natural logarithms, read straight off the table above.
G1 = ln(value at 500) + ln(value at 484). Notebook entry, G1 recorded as 11.9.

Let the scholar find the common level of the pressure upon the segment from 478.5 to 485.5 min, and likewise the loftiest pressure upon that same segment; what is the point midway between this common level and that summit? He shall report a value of 380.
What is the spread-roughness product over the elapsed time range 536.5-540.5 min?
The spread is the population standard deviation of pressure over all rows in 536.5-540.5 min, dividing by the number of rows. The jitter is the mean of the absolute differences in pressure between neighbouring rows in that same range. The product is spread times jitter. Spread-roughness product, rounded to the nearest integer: 64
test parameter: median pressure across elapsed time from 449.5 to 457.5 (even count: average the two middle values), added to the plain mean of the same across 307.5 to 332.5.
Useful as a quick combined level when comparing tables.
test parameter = 698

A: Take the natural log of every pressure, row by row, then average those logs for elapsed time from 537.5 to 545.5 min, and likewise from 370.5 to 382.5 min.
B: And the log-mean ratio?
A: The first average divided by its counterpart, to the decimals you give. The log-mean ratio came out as 1.00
